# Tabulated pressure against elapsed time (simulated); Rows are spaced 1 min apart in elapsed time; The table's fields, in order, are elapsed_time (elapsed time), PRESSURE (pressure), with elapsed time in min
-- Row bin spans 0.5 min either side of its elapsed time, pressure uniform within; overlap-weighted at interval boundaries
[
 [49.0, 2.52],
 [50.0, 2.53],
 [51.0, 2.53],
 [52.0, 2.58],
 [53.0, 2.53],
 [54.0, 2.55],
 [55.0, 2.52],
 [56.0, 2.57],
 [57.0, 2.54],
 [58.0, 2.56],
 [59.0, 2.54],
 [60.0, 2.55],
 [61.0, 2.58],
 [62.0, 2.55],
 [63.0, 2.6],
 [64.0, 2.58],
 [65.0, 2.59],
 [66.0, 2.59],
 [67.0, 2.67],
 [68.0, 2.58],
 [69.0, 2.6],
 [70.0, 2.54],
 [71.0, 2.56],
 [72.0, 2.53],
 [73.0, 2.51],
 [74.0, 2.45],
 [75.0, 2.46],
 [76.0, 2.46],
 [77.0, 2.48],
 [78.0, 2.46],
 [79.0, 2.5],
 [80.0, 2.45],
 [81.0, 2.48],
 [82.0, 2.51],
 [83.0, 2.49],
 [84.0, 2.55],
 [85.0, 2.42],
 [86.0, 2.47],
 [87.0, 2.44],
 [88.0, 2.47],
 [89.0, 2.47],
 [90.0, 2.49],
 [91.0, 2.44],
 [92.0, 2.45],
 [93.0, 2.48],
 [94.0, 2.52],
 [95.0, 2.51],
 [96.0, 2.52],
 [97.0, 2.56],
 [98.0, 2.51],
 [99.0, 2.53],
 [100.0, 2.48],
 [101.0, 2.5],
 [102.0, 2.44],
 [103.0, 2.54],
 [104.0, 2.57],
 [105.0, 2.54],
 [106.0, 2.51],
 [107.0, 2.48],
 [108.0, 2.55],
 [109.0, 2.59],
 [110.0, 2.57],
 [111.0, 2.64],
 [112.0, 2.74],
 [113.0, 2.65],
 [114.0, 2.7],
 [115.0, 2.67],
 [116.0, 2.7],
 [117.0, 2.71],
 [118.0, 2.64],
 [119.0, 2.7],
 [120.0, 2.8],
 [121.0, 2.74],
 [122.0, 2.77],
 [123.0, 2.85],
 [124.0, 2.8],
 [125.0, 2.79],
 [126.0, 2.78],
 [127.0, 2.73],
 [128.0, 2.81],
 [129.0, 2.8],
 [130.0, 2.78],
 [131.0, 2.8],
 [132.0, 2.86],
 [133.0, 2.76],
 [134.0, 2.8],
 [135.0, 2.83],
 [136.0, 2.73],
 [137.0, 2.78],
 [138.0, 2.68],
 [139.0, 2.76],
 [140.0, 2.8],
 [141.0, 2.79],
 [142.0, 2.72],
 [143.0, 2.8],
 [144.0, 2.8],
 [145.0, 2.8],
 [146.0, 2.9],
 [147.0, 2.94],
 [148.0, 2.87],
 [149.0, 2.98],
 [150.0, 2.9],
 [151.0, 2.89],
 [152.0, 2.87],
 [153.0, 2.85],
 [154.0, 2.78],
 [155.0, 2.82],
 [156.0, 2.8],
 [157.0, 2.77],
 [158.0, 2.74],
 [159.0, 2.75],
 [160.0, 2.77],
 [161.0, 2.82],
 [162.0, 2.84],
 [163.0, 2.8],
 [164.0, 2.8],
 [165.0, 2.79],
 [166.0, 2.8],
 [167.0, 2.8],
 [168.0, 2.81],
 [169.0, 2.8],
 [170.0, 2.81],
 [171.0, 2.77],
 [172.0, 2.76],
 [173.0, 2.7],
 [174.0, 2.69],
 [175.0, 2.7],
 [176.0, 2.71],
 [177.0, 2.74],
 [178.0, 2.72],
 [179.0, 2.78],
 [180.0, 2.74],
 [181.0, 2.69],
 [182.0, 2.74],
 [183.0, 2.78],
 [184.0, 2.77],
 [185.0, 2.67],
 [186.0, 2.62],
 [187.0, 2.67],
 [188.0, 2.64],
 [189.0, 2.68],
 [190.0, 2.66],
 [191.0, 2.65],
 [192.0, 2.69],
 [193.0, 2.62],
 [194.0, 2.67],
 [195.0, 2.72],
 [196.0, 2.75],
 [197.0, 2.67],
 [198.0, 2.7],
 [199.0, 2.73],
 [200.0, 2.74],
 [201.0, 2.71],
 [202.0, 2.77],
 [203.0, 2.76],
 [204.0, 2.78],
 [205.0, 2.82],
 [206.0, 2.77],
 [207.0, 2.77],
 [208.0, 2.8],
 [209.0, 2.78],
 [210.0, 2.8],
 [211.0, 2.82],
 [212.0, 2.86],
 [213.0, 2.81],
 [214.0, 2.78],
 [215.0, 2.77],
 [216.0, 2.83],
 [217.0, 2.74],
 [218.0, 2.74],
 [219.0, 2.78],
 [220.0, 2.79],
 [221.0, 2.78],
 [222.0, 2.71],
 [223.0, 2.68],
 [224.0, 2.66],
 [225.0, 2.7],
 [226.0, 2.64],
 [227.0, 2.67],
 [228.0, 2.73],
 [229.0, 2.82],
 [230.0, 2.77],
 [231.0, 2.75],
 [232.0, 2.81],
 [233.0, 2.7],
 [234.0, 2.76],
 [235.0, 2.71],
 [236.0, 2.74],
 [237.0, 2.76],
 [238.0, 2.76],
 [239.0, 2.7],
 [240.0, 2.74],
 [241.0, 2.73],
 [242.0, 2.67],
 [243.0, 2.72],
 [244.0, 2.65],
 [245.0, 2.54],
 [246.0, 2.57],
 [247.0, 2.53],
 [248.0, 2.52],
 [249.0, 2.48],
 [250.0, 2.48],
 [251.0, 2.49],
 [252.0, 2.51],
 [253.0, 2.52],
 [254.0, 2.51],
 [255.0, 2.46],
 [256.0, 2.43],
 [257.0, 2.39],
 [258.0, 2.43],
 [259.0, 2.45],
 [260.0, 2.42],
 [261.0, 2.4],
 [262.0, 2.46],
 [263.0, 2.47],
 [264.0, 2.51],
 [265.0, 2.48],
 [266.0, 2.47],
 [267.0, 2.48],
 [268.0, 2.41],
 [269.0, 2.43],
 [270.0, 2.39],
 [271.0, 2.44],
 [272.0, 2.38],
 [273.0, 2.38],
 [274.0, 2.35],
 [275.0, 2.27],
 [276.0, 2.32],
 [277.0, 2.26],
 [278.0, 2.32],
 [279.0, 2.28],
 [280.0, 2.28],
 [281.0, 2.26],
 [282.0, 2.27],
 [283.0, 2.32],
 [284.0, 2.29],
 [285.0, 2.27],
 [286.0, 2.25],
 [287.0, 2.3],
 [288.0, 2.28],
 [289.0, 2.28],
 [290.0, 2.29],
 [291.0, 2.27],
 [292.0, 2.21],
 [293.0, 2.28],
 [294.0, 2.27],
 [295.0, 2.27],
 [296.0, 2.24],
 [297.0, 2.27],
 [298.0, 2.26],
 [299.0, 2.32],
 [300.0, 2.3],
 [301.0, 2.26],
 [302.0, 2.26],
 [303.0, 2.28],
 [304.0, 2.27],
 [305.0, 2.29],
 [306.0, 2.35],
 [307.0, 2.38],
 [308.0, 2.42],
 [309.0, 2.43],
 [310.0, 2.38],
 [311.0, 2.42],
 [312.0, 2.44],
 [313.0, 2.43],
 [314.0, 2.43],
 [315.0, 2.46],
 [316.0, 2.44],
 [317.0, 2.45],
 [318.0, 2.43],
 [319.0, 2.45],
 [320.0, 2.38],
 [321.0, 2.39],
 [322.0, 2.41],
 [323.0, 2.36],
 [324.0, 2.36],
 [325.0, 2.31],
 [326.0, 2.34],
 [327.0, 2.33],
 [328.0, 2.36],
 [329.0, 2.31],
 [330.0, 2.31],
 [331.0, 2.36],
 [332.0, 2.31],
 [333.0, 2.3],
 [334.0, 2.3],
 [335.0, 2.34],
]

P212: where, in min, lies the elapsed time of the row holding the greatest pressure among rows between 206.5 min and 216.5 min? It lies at 212.0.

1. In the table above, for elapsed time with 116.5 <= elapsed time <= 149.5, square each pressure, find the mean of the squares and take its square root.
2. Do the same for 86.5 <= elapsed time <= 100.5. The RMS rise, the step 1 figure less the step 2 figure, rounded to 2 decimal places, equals 0.30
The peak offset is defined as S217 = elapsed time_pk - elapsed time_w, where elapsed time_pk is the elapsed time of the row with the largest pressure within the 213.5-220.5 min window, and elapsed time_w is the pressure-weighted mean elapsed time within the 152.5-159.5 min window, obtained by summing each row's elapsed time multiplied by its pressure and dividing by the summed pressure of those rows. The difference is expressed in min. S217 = 60.0 min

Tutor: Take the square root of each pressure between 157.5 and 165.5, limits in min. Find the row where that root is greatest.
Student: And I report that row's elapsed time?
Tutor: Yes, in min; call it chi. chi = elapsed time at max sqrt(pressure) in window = 162.0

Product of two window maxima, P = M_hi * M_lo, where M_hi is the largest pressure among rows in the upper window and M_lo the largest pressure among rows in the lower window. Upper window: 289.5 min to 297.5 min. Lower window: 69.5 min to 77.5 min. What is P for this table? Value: 5.9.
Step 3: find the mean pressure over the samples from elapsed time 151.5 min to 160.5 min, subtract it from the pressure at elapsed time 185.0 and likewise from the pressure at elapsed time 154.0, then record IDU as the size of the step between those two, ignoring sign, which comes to 0.11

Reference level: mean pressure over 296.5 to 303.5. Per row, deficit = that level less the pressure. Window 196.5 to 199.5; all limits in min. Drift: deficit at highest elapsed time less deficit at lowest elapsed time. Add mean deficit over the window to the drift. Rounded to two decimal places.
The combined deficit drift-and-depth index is -0.48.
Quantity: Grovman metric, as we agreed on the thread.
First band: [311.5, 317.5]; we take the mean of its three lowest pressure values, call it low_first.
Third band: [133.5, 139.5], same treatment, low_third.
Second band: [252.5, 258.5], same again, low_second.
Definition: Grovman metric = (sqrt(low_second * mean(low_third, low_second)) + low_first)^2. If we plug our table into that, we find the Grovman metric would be 24.3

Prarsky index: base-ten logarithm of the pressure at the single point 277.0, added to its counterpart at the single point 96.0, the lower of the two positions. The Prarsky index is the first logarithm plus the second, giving 0.76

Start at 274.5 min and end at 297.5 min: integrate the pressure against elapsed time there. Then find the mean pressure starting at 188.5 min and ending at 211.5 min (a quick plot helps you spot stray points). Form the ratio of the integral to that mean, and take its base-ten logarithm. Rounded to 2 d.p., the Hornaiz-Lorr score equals 1.28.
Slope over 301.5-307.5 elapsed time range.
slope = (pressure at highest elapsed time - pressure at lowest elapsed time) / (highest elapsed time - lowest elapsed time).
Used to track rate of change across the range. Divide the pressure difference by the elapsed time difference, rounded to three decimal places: 0.024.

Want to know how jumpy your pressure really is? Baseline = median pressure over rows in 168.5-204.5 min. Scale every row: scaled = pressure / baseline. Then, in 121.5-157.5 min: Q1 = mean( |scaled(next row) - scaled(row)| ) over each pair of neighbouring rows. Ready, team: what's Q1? 0.0179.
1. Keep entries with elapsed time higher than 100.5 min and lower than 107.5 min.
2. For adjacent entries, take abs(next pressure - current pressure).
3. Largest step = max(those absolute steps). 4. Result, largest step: 0.10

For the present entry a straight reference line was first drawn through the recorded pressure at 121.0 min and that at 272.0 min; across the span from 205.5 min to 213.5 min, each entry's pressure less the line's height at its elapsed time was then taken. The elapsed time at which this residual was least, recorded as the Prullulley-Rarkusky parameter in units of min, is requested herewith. 206.0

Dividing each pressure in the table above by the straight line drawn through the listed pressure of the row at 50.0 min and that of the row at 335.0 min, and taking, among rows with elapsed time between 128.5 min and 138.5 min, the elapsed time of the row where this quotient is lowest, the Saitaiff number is 138.0 min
